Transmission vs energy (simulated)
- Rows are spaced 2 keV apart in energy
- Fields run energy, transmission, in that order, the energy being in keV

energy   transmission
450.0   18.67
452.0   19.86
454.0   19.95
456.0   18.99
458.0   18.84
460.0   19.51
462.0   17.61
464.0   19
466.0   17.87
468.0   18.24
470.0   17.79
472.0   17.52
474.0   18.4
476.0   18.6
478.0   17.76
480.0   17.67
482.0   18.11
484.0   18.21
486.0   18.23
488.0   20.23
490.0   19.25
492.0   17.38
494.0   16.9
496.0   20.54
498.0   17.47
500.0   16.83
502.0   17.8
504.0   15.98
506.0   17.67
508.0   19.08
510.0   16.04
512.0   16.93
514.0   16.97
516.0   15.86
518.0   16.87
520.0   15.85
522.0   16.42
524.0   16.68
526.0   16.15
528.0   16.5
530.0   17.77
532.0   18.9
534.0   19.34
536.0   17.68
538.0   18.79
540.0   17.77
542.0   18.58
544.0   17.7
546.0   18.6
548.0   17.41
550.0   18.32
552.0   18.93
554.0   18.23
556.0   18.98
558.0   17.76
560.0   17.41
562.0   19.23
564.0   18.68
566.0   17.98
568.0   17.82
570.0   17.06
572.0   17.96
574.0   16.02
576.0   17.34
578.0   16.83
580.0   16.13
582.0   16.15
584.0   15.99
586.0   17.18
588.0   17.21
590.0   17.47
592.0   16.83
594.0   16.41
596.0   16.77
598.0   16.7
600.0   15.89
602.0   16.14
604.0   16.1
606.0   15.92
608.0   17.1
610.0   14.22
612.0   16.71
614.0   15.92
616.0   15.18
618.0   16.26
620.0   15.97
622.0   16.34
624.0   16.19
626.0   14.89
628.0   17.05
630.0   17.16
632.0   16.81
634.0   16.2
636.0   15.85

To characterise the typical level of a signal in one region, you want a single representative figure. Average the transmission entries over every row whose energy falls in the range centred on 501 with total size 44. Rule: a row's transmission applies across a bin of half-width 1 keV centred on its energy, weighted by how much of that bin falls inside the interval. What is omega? 17.6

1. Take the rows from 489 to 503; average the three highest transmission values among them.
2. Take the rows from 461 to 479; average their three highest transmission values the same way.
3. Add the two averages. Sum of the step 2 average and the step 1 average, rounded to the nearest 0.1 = 37.9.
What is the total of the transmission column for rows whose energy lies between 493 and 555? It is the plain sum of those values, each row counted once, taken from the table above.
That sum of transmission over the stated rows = 545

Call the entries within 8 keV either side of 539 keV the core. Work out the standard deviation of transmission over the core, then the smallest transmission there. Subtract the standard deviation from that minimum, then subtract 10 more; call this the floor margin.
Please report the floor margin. 7.1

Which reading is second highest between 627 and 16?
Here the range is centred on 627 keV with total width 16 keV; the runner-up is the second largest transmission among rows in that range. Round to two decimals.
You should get 17.05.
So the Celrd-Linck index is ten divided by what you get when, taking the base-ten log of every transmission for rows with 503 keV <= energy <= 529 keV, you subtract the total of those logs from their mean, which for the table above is -0.682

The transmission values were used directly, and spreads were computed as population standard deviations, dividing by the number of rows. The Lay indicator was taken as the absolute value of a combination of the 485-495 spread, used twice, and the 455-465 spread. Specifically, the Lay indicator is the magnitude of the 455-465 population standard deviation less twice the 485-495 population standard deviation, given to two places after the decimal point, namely 1.80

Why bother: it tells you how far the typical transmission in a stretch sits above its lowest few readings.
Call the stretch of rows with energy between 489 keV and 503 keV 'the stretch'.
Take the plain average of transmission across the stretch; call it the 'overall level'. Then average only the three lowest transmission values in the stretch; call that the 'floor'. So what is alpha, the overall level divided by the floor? 1.06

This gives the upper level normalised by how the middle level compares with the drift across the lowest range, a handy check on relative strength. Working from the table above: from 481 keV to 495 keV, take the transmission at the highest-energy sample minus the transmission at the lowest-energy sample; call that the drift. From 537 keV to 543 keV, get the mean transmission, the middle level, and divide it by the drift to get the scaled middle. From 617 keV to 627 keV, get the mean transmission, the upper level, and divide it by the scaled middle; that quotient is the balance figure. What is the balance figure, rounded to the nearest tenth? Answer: -1.0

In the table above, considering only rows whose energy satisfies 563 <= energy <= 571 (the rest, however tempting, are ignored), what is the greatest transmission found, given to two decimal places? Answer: 18.68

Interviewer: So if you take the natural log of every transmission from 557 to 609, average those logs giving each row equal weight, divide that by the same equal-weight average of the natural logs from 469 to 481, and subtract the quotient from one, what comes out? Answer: 0.019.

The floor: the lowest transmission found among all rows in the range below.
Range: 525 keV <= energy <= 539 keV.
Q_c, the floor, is 16.15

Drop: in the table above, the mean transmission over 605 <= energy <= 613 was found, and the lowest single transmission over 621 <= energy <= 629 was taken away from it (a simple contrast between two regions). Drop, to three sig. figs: 1.10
